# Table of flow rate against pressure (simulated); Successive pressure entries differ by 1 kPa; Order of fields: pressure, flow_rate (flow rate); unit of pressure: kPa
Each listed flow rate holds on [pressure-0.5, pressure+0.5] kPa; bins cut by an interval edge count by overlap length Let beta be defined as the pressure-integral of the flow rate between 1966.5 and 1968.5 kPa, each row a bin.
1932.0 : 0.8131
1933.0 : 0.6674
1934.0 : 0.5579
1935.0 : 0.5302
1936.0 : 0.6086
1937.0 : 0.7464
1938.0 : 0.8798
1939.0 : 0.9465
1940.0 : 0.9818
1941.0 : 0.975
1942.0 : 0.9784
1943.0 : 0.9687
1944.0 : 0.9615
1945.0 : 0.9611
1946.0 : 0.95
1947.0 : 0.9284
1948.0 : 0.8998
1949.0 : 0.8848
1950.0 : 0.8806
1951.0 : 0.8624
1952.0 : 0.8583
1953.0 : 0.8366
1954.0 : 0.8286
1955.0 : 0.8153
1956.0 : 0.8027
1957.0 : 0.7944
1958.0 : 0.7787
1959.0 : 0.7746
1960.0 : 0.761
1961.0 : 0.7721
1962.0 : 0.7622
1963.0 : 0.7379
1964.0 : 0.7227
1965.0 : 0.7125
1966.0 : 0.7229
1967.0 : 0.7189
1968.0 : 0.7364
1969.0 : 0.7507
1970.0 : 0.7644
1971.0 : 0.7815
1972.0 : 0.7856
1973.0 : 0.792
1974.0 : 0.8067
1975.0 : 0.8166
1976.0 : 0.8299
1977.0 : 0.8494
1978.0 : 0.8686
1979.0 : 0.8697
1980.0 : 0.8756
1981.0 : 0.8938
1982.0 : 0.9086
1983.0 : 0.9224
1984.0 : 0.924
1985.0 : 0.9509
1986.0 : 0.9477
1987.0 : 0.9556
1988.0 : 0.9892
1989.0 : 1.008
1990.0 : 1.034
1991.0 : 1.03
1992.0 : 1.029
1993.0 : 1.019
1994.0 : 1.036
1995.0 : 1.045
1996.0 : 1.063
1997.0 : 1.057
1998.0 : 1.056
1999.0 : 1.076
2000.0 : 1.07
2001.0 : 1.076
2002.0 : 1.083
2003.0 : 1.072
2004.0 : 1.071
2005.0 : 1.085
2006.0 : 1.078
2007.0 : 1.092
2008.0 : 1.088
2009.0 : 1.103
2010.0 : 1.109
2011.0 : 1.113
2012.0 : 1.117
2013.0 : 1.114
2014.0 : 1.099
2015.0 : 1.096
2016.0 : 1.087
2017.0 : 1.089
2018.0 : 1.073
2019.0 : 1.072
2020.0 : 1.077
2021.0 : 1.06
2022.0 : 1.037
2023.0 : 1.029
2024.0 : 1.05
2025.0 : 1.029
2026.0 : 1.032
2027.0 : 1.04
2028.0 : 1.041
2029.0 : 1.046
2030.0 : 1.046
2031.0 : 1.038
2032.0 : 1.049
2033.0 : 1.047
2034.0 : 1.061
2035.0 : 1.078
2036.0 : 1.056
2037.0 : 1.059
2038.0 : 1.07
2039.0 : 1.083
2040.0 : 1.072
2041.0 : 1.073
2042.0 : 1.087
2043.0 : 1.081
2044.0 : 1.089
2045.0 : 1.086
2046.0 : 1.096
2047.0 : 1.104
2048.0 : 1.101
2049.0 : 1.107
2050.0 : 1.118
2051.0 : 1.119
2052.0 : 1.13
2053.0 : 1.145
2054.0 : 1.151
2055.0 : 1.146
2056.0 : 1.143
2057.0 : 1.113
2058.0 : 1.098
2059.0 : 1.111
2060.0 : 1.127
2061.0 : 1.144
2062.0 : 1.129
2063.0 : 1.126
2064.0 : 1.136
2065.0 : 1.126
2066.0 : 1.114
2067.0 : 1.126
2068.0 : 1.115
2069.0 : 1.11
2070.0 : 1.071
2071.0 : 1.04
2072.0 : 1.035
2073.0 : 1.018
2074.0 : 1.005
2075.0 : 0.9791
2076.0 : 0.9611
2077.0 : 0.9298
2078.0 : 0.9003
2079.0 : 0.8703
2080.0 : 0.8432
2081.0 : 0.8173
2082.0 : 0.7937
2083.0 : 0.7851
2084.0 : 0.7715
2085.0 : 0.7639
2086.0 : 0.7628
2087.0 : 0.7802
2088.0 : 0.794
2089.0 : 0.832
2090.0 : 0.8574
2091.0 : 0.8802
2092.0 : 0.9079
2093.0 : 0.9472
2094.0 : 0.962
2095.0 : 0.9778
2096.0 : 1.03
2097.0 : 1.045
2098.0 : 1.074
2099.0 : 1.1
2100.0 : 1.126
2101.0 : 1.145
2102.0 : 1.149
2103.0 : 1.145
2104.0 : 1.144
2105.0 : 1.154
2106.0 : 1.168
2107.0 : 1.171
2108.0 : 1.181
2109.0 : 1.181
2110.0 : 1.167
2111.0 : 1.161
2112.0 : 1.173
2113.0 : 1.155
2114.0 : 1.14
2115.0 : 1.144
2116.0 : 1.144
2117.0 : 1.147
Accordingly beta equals 1.46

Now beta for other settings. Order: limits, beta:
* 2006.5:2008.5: 2.18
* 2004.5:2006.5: 2.16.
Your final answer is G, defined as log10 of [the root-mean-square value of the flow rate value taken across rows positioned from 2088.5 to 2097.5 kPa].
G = -0.03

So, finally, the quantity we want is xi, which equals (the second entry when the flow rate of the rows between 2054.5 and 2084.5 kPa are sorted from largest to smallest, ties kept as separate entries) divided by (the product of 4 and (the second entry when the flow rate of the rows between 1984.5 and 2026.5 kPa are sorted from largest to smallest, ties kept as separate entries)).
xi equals 0.26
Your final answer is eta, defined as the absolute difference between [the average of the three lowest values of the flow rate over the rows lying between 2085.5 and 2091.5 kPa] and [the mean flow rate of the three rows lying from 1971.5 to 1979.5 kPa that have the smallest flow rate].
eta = 0.02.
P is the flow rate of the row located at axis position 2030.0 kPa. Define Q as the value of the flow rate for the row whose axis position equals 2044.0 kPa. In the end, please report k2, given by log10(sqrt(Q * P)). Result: 0.028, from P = 1.046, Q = 1.089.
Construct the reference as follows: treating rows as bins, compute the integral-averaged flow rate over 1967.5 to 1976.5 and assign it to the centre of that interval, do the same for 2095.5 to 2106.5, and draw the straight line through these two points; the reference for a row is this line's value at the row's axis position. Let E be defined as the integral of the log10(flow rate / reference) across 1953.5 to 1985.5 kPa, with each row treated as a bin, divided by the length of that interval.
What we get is 0.01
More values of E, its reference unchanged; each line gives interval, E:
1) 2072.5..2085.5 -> -0.08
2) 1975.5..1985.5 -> 0.04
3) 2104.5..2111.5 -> 0.01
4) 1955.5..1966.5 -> 0.00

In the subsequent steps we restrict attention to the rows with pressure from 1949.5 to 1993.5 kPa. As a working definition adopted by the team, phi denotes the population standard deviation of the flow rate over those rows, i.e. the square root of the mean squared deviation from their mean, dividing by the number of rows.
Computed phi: 0.094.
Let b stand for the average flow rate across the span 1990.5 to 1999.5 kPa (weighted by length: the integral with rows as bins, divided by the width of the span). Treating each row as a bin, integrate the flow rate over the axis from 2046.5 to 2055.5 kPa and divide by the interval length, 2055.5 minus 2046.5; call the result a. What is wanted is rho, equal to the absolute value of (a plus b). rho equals 2.17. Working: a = 1.12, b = 1.05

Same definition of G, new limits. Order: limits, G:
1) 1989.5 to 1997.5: 0.02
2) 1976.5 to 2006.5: 0.00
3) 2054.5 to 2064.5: 0.05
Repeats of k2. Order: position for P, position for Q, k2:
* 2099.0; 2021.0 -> 0.033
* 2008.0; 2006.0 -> 0.035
